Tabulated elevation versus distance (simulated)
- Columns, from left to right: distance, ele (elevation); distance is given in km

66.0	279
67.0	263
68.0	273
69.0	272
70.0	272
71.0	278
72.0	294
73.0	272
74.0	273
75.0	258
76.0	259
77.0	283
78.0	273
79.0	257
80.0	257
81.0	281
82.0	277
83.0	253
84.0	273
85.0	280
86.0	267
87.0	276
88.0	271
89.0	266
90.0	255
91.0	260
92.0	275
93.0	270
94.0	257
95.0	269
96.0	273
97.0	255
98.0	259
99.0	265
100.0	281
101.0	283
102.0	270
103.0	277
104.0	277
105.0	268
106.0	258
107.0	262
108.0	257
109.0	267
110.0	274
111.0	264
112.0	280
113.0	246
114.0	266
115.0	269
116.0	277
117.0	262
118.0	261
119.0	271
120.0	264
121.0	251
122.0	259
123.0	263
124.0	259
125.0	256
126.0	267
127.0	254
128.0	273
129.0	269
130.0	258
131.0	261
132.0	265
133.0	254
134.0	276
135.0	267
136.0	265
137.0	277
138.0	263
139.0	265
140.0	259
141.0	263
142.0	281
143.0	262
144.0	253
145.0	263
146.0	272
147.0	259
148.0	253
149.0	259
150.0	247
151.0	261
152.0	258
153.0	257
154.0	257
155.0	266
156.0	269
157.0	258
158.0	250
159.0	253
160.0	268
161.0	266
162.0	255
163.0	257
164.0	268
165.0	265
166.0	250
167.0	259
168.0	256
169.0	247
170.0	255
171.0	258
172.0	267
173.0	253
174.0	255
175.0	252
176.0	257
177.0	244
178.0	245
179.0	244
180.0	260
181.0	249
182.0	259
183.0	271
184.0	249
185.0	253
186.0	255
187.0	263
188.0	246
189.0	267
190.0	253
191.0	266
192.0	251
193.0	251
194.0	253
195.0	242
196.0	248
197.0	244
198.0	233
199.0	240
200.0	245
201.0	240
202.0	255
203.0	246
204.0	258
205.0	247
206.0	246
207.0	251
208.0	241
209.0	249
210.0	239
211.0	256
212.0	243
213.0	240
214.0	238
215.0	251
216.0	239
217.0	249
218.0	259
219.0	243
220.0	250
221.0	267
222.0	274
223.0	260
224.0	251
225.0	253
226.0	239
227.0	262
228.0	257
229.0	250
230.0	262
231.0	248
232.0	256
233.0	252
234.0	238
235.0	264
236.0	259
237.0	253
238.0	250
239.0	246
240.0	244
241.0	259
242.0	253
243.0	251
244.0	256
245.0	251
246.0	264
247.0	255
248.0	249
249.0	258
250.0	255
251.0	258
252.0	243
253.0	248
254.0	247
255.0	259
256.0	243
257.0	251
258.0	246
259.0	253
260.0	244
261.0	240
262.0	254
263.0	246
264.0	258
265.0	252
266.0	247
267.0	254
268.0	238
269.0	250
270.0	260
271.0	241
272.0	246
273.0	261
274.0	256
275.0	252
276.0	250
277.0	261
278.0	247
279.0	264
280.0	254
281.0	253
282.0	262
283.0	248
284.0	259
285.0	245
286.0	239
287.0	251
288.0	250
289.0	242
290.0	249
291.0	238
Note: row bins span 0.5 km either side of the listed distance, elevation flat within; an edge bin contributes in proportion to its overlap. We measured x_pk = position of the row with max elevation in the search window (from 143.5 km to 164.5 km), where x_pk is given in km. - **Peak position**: 146.0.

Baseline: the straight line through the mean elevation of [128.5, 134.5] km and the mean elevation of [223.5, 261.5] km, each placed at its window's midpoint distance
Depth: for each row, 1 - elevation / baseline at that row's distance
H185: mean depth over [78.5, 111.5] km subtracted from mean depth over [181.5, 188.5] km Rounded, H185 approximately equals 0.005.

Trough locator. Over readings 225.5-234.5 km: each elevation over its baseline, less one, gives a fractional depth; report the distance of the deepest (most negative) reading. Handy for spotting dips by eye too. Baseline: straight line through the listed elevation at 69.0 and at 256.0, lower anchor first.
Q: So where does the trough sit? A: 226.0 km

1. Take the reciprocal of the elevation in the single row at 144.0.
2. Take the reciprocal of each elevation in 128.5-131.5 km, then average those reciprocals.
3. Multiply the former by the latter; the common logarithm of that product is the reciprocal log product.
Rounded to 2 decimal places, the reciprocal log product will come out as -4.82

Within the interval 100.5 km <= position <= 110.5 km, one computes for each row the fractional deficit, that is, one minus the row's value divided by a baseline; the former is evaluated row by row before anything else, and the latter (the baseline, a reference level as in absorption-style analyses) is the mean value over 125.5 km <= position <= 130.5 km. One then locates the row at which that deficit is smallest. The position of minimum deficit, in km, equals 101.0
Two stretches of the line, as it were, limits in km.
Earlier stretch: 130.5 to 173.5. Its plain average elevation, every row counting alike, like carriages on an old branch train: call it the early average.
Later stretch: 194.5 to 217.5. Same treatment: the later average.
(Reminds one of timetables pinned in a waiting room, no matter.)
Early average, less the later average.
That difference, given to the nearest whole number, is 16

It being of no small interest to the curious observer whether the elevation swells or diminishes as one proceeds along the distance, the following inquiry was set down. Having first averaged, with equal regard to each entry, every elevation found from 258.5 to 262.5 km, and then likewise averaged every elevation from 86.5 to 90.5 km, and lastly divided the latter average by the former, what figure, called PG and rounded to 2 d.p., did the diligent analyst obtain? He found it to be 1.08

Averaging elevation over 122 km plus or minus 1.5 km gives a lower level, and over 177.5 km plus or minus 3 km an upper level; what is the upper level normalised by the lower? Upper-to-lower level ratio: 0.972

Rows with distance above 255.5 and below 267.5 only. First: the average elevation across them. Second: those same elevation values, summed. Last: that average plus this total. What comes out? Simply 3237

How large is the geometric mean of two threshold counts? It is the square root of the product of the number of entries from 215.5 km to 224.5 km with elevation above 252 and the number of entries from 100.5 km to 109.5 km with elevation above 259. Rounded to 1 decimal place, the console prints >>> 5.3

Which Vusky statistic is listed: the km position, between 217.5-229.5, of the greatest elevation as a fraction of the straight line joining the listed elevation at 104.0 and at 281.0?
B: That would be 222.0 km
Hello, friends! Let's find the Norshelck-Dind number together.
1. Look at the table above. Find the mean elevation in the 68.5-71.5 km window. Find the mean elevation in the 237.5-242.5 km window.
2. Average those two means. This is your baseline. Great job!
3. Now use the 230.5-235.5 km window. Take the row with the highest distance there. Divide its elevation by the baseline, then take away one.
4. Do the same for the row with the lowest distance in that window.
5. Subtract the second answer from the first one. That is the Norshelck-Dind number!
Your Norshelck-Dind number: 0.06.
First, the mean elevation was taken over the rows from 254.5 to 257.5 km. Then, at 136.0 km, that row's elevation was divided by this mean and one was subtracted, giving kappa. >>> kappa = 0.056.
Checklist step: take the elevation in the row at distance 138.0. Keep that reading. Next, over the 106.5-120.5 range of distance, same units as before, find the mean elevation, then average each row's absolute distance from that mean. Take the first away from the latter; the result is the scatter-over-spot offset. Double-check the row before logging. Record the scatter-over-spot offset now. -257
